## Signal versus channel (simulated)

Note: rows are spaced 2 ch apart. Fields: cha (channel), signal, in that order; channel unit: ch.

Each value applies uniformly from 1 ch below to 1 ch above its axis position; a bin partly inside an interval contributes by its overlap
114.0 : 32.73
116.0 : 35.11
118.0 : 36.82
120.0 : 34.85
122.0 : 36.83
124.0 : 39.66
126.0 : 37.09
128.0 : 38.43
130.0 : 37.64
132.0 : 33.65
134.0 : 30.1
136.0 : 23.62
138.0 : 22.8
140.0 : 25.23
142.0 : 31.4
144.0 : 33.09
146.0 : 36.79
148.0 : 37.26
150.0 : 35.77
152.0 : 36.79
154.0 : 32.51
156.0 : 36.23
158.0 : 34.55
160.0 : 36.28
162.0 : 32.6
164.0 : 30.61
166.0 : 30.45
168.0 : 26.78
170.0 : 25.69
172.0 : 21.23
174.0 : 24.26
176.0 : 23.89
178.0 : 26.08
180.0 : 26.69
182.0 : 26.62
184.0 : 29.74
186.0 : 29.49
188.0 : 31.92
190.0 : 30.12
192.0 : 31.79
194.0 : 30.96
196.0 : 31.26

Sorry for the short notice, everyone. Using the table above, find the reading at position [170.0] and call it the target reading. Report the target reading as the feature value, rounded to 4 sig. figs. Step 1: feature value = 25.69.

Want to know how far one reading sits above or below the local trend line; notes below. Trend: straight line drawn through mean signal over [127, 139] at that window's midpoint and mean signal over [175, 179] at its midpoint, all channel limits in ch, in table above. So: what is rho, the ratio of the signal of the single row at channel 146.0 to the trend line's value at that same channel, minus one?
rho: 0.26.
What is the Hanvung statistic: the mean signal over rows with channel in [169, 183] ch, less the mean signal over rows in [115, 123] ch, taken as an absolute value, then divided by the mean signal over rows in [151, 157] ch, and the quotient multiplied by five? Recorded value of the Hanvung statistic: 1.6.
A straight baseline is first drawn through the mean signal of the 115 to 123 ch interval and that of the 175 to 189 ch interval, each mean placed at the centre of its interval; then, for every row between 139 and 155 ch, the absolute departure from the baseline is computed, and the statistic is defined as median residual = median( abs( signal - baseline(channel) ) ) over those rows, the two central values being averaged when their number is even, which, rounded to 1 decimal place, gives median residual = 4.1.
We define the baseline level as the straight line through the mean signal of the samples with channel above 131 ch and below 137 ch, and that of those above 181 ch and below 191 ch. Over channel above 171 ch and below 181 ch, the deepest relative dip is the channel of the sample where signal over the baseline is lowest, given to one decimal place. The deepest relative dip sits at 172.0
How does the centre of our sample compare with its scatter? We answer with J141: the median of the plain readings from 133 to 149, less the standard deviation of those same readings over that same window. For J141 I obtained 25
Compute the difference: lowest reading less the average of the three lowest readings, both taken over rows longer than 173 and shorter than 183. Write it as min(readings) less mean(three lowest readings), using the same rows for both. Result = -0.9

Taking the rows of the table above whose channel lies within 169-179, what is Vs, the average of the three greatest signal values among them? 25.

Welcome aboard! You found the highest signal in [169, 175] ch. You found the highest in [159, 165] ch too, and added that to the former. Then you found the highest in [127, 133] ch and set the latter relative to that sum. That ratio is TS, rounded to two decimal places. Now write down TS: 0.62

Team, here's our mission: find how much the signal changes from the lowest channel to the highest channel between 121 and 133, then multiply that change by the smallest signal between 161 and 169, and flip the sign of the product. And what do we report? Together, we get 85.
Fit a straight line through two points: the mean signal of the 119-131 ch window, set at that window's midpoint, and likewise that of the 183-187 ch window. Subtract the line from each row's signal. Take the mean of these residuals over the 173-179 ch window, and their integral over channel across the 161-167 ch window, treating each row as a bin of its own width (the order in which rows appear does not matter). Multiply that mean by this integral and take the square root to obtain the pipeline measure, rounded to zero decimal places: 6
